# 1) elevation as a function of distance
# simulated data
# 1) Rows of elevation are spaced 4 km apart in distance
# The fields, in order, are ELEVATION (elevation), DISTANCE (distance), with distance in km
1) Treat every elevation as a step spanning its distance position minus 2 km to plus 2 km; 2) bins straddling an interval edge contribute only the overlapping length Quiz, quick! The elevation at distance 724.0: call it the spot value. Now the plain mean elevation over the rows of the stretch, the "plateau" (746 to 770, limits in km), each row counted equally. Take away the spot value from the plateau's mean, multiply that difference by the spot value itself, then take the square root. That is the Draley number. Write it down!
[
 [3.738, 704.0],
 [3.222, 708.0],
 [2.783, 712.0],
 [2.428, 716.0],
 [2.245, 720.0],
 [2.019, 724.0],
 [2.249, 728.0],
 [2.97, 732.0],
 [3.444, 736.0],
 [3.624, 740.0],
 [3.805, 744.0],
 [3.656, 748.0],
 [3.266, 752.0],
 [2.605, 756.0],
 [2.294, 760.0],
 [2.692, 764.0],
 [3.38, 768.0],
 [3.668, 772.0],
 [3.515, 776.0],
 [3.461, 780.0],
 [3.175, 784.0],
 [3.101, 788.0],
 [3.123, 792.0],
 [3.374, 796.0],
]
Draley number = 1.39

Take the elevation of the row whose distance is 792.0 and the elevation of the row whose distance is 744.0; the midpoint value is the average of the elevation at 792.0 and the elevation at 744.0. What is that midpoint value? 3.46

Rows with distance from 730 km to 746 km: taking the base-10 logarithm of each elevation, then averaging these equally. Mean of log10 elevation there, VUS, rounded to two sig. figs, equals 0.54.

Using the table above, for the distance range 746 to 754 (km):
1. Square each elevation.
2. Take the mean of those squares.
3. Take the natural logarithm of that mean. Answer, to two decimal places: 2.49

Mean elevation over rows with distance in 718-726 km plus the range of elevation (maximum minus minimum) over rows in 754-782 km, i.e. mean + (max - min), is 3.5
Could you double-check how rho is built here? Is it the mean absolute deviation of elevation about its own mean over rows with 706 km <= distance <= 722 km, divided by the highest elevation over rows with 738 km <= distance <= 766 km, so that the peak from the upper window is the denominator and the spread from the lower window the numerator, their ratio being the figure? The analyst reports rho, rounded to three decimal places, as 0.088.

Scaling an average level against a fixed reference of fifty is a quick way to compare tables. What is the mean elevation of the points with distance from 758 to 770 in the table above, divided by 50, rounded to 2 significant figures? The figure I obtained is 0.056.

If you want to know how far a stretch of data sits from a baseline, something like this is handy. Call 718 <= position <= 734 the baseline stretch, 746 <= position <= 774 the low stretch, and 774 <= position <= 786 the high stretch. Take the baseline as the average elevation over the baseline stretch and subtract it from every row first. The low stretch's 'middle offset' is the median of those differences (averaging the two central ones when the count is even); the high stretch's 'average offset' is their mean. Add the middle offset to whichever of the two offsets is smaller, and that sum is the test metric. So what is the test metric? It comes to 1.8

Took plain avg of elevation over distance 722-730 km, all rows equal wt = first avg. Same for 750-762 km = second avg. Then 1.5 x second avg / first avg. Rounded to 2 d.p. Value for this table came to 1.91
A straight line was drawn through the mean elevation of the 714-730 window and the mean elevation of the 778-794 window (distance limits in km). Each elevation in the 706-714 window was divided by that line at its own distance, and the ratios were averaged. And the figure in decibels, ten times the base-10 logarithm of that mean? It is 1.7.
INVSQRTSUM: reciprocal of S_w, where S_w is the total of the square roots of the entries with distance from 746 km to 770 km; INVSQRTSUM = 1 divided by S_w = 0.10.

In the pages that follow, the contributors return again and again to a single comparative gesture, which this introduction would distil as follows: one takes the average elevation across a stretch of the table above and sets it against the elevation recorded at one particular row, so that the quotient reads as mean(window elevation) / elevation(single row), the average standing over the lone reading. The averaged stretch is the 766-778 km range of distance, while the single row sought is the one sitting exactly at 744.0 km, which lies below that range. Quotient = 0.93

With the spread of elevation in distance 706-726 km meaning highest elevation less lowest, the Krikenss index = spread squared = 1.4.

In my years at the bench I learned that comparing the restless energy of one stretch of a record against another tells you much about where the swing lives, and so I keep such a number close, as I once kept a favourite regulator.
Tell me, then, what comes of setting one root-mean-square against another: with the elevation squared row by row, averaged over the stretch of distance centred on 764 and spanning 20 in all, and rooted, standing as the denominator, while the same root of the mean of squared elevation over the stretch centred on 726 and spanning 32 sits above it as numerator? 0.93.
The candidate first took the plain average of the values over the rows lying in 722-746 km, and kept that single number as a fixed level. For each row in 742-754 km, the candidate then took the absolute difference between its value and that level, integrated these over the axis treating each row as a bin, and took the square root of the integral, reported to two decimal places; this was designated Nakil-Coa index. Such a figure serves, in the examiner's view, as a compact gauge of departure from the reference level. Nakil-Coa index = 2.59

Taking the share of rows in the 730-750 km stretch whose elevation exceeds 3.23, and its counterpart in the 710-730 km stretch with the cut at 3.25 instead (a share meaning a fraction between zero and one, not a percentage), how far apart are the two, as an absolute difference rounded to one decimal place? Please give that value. 0.8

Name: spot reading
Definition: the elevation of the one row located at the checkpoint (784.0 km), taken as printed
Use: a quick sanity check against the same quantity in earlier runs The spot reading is 3.175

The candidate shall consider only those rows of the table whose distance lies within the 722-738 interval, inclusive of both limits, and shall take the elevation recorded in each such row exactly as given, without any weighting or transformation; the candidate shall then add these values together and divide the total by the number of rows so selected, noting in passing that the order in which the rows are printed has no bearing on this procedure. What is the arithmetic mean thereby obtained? 2.7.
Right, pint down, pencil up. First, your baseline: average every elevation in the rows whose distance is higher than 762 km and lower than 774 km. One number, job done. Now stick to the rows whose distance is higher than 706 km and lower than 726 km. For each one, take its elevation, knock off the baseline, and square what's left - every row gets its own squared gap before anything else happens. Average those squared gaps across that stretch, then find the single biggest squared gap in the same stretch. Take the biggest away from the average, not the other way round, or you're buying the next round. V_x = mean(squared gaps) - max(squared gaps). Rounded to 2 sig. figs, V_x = -0.83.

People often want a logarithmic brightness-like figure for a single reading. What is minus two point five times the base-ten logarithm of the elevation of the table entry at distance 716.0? -0.96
